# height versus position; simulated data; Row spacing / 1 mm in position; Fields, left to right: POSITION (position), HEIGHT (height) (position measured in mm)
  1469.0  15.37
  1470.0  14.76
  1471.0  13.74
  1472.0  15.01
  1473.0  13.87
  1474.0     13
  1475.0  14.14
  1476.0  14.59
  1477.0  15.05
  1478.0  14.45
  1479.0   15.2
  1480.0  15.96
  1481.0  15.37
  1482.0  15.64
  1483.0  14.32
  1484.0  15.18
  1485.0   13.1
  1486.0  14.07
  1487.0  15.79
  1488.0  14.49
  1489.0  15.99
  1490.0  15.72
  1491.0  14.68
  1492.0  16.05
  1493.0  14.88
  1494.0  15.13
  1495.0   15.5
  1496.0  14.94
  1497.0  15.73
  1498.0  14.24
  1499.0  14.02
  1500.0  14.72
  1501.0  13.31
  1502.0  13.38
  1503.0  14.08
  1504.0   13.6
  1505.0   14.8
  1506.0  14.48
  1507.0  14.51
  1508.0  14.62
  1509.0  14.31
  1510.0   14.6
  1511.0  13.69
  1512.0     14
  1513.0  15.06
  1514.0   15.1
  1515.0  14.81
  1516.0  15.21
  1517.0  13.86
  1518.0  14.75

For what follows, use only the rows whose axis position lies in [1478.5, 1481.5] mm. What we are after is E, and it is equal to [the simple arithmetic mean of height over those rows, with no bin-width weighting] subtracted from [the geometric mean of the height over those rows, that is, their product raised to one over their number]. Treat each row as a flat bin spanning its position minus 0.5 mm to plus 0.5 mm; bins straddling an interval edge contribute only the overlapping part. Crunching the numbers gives -0.003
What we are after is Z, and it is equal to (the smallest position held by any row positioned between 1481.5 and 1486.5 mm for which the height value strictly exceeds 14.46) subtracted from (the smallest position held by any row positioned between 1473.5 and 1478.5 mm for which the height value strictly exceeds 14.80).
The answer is -5 mm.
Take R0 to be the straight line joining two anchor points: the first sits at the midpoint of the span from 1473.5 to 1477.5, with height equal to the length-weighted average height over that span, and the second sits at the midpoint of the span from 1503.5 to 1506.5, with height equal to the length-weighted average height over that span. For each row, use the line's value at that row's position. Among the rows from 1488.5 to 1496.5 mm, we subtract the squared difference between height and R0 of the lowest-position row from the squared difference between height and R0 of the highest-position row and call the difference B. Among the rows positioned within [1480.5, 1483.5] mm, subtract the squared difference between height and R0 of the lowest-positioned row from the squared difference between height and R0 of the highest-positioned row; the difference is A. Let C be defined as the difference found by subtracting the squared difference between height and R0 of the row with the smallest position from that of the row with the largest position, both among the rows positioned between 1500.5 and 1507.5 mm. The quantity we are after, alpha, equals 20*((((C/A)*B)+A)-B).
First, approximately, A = -1.3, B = -2.6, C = -0.9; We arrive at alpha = -10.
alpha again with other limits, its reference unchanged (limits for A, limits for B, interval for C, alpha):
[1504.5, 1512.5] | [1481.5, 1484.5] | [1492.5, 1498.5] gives -37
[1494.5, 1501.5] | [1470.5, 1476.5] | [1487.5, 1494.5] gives -10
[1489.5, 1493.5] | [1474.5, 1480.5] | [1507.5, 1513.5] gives -112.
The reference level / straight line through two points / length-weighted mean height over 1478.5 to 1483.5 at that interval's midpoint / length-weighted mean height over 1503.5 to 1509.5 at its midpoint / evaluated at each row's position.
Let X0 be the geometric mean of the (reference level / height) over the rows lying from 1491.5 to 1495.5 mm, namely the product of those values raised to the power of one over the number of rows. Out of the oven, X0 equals 0.97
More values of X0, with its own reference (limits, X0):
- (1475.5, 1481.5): 1.02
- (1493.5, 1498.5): 0.98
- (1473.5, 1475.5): 1.15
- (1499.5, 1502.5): 1.06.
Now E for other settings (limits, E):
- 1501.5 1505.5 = -0.010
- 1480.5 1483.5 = -0.011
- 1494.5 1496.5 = -0.003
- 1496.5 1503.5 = -0.020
